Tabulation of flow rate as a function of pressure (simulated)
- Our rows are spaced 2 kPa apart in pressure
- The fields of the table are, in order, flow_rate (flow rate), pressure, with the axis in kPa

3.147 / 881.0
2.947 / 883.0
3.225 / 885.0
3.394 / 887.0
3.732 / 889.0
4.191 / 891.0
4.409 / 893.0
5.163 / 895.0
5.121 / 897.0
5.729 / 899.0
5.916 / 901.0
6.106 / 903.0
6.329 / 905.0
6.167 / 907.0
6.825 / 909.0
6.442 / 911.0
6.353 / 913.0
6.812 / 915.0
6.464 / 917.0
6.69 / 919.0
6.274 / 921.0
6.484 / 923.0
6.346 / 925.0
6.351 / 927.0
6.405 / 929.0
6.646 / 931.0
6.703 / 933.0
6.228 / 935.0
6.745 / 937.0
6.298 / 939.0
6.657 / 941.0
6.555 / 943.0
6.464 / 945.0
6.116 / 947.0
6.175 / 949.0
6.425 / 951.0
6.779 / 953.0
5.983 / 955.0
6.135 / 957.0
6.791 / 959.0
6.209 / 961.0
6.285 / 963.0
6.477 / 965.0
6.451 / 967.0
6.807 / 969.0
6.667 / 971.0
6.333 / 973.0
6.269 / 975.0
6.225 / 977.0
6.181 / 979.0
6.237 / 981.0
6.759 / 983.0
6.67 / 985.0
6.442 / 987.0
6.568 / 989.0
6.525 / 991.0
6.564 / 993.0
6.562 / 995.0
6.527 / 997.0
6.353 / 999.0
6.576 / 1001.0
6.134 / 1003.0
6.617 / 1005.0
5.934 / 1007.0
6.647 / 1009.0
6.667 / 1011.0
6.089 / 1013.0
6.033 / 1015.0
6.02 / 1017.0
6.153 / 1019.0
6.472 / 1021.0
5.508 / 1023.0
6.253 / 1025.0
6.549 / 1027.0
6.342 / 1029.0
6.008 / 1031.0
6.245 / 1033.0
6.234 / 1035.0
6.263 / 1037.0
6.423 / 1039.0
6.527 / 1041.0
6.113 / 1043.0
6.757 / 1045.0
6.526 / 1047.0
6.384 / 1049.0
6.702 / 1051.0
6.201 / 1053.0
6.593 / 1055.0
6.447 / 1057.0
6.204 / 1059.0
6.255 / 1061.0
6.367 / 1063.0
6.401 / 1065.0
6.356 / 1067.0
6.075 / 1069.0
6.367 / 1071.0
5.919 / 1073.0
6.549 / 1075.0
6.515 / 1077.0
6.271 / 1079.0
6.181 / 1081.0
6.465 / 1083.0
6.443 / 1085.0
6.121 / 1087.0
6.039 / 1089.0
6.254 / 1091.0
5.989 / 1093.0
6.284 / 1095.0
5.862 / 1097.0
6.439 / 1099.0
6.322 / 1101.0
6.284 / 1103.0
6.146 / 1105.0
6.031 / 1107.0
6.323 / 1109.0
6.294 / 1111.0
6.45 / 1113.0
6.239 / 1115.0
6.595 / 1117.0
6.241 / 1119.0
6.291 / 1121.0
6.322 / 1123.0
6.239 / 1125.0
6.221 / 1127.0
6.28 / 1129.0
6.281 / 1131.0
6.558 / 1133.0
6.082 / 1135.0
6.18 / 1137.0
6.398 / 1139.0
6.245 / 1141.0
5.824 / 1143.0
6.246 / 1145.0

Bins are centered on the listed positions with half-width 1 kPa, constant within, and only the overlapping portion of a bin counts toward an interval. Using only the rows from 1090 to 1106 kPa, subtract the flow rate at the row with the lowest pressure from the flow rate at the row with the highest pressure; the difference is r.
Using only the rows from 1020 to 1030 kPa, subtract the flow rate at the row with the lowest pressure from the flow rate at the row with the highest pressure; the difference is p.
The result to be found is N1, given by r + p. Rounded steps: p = -0.1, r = -0.11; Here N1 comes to -0.24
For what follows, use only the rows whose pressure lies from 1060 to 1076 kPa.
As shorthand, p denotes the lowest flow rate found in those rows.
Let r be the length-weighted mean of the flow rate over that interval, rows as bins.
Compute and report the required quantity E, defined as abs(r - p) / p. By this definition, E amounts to 0.062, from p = 5.919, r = 6.29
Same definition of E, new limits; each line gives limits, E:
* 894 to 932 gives 0.219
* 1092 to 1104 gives 0.057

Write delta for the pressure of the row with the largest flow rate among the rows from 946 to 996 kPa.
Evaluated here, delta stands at 969.0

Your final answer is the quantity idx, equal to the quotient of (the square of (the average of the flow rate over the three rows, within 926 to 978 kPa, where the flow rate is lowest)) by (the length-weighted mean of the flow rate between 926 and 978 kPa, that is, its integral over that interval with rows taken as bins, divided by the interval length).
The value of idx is 5.7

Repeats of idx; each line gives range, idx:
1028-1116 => 5.6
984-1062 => 5.3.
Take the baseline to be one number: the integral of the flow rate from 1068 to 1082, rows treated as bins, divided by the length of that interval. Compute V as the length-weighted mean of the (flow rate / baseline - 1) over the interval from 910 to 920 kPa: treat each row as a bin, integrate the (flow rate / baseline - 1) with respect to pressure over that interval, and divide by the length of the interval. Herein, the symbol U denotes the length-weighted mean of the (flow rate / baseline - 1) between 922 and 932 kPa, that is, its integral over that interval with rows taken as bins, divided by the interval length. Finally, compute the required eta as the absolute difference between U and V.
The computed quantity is 0.017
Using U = 0.03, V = 0.05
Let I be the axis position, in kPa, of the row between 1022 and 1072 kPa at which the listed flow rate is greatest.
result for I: 1045.0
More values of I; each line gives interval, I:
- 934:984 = 969.0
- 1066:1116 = 1075.0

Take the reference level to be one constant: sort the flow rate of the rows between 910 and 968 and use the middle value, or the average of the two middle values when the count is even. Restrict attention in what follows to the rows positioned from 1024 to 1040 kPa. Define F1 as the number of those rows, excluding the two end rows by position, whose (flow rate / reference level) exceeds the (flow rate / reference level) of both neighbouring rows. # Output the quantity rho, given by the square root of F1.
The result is 1.4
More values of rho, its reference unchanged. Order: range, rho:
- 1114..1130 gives 1.4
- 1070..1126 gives 3.0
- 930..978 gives 2.6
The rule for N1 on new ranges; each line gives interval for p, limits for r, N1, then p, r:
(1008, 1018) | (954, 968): -0.16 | -0.6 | 0.47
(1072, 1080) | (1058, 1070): 0.22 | 0.4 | -0.13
